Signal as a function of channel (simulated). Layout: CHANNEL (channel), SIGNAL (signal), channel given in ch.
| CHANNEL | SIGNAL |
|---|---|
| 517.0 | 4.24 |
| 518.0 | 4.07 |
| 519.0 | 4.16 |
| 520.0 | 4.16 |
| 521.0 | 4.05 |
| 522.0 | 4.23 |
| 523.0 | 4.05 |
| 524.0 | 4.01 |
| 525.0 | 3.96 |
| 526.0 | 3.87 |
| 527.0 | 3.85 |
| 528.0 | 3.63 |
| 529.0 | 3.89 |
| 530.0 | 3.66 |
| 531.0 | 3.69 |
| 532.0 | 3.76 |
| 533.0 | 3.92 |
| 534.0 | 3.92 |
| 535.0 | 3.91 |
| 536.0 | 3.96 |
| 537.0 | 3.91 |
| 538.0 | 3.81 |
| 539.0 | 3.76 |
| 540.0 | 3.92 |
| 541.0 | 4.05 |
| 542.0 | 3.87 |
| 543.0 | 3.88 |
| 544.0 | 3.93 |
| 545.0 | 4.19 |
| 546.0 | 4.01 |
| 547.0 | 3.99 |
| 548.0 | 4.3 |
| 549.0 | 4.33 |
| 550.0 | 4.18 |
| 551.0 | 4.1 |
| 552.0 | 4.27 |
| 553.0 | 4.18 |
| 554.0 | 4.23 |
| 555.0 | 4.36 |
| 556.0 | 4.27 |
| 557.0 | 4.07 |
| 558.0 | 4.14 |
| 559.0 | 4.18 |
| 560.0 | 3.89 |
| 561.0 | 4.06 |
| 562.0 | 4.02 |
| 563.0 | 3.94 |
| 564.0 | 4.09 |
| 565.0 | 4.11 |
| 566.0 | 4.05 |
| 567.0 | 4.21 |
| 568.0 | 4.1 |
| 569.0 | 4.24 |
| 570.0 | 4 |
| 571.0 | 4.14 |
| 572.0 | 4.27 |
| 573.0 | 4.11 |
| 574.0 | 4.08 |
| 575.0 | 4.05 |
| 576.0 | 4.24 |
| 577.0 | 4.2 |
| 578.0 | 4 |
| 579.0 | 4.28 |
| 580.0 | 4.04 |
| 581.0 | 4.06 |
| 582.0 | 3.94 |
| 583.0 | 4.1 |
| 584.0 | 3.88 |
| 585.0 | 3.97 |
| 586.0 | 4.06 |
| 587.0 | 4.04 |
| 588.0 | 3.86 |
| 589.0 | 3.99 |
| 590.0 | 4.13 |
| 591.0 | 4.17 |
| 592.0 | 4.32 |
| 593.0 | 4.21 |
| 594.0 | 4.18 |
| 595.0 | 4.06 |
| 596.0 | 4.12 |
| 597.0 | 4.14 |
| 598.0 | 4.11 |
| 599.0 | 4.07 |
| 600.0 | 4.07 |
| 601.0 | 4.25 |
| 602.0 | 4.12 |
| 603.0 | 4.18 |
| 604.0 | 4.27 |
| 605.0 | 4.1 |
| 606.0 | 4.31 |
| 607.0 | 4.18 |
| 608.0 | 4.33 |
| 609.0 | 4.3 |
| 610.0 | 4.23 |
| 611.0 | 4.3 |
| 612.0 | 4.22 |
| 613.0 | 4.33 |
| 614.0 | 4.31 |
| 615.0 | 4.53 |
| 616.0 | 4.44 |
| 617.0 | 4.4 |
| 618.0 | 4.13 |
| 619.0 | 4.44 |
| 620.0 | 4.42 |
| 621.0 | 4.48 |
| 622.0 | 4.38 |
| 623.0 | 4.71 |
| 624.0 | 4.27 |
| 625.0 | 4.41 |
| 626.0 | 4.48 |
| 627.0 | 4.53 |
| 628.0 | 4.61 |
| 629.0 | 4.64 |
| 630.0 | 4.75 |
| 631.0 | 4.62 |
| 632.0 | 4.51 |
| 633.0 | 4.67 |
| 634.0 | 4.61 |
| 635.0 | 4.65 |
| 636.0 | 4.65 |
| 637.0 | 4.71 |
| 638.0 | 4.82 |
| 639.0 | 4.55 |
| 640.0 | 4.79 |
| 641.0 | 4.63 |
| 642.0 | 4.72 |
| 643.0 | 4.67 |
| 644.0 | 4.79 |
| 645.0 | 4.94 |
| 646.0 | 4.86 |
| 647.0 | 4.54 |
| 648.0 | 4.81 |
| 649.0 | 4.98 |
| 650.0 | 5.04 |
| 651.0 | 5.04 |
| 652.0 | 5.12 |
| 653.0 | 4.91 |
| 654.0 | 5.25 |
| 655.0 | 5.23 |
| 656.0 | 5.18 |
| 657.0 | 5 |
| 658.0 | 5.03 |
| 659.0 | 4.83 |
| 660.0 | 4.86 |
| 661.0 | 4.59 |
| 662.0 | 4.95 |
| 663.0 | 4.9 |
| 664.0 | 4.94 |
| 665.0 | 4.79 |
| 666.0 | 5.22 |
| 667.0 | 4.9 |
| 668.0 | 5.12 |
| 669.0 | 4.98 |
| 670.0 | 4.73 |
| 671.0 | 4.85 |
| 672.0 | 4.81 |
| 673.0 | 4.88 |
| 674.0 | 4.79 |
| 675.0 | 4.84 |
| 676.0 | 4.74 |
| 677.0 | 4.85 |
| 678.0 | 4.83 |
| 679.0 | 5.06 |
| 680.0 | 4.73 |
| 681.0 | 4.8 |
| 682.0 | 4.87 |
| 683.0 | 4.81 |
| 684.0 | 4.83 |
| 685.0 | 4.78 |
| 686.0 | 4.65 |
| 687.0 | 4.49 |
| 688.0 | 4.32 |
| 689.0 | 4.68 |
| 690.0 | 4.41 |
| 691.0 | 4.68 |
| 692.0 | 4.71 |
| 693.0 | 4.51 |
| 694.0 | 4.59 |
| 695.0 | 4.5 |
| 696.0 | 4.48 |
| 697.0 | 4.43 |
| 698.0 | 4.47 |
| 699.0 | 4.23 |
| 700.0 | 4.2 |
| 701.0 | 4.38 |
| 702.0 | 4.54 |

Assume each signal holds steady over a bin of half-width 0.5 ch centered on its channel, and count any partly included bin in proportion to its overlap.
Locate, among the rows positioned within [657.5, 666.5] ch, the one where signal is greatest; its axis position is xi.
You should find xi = 666.0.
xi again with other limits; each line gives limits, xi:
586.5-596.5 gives 592.0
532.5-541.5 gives 541.0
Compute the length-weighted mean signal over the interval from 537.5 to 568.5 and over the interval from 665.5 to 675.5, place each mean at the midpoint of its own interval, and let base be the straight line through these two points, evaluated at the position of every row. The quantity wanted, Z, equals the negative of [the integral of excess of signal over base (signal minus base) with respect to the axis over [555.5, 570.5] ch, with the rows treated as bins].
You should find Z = 1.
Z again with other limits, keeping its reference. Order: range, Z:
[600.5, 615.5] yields 3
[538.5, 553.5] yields 0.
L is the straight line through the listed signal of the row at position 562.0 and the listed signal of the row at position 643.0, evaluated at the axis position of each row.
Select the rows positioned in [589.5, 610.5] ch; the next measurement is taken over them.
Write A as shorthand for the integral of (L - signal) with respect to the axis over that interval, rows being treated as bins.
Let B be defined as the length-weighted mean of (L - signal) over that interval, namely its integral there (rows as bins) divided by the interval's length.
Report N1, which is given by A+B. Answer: 3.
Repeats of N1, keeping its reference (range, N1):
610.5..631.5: 1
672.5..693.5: 6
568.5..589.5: 2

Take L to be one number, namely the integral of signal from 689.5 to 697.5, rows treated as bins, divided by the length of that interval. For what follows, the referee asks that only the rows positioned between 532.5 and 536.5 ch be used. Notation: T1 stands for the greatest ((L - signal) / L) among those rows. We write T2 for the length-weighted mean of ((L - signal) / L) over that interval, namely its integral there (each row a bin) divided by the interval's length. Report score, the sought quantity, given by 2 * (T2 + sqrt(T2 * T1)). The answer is 0.54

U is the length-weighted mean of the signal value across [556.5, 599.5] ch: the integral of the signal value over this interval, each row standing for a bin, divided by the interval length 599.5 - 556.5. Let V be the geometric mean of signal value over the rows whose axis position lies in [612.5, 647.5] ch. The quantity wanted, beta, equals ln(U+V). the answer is 2.16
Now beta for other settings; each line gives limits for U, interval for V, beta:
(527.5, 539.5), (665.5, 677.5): 2.16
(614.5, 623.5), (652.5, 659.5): 2.25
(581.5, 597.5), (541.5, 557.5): 2.10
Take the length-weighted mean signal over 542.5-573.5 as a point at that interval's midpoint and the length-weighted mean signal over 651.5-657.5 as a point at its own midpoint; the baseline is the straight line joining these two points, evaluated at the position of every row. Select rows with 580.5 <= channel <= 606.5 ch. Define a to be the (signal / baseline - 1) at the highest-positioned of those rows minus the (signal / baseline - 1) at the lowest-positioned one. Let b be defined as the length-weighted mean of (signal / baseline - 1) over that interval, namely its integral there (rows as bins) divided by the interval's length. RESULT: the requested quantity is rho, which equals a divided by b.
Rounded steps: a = 0.002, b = -0.086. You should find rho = 0.0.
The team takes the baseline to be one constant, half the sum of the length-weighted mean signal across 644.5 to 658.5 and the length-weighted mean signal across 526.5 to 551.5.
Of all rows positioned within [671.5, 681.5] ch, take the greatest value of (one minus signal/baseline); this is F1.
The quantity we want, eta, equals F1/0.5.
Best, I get -0.1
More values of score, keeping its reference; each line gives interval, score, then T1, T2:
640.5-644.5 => -0.02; -0.02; -0.036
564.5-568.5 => 0.39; 0.11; 0.093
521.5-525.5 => 0.44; 0.13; 0.105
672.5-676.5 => -0.02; -0.04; -0.060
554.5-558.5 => 0.32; 0.10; 0.072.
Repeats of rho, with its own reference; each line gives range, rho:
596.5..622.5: 0.0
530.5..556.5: 6.4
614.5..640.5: 0.0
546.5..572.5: 4.1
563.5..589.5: 1.5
